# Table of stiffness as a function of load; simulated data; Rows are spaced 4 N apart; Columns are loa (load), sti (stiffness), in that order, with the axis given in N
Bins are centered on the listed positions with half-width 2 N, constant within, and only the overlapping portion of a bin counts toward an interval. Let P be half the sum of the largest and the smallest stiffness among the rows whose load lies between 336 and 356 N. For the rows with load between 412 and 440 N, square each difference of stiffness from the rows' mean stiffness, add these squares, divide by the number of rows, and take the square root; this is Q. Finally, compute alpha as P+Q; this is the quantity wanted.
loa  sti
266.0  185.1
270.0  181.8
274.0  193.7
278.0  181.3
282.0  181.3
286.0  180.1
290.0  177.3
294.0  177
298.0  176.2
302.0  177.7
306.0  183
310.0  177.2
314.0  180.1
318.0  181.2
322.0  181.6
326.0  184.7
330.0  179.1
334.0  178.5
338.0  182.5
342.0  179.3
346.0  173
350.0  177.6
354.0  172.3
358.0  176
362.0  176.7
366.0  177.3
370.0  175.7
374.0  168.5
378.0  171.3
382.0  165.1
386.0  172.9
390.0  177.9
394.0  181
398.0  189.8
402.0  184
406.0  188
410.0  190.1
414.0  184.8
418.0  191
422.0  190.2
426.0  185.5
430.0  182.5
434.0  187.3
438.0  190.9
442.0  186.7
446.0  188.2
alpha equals 181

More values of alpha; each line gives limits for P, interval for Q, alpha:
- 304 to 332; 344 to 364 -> 183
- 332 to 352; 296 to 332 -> 180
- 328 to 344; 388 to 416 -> 185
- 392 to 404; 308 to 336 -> 188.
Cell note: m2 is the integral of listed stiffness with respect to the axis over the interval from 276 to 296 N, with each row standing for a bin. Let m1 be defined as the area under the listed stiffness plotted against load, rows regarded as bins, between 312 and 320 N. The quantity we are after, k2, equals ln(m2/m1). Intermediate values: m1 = 1445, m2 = 3588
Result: 0.9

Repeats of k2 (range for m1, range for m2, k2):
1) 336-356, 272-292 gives 0.0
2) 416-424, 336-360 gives 1.0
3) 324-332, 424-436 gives 0.4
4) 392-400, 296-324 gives 1.2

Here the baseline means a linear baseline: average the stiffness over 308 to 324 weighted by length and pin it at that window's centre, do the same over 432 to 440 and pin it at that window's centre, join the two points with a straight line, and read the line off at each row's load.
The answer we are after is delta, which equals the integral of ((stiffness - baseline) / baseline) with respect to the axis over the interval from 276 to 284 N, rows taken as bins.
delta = 0.18 N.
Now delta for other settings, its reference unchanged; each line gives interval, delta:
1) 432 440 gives 0.00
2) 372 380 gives -0.64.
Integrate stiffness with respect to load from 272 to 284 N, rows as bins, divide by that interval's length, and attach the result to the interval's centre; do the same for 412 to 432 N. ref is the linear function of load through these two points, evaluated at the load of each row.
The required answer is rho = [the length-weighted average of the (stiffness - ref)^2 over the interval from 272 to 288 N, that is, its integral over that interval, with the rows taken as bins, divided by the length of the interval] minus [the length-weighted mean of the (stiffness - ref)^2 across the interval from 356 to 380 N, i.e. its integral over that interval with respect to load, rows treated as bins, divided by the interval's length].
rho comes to -122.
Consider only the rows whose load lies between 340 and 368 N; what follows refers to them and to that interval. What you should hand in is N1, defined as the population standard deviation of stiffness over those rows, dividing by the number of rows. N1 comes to 2.3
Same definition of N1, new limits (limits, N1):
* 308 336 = 2.3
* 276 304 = 2.0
